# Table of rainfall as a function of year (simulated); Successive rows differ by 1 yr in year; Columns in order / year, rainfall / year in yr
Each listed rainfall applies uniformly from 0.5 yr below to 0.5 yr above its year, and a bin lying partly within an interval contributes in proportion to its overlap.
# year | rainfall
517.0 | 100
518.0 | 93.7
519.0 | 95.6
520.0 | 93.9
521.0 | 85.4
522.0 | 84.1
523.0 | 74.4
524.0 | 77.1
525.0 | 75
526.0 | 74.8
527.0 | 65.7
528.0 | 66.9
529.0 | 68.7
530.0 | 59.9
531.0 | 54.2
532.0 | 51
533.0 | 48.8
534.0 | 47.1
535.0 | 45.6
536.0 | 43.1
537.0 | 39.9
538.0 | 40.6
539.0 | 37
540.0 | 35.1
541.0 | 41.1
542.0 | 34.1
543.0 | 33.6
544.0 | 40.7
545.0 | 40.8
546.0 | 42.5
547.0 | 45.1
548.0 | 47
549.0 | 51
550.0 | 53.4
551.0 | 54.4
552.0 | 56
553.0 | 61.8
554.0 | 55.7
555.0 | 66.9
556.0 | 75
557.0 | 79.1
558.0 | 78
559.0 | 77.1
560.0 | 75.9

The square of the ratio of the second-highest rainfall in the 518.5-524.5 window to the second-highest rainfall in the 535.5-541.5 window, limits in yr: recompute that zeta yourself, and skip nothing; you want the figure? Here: 5.2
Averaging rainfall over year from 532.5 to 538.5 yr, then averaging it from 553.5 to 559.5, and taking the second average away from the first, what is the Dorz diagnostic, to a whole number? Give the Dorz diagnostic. -28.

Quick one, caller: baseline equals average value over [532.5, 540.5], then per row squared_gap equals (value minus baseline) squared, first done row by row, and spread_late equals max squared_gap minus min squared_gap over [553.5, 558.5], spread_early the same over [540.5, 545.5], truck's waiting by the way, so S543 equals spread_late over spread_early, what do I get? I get 16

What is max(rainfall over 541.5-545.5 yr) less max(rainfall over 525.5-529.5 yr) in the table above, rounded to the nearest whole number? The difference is -34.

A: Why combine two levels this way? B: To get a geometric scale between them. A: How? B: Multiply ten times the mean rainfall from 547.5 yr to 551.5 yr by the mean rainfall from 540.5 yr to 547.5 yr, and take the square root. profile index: 143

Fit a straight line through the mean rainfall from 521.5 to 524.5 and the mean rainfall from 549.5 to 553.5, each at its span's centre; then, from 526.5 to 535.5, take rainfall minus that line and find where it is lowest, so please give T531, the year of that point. 535.0 yr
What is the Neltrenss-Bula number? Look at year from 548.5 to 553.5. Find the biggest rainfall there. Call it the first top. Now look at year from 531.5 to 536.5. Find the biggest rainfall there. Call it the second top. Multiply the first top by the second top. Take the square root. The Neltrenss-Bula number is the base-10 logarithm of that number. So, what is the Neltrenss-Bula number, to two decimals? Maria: 1.75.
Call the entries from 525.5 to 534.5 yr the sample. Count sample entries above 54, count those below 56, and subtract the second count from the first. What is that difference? 2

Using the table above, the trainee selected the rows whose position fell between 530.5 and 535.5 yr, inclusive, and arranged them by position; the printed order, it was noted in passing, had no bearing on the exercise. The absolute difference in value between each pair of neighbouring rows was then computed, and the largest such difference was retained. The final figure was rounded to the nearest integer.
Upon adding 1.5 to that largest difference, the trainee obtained 5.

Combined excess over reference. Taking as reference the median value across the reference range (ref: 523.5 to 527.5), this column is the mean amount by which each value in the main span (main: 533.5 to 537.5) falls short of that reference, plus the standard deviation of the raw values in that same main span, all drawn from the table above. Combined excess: 34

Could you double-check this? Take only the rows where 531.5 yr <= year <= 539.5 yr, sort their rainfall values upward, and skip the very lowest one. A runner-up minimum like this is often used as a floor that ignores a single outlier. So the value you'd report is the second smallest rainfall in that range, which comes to 39.9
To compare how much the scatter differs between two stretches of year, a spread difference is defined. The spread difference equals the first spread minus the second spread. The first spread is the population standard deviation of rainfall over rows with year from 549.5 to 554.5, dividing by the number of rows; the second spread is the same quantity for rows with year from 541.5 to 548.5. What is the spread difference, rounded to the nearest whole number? -2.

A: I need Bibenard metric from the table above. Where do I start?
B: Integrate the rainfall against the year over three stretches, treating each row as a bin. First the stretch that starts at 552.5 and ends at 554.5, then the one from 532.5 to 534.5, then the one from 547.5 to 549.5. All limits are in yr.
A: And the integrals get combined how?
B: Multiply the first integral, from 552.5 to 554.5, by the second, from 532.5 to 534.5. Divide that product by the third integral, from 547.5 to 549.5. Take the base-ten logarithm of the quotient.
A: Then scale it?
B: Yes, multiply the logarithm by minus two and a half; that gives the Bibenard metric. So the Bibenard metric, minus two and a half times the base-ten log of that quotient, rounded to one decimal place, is -5.2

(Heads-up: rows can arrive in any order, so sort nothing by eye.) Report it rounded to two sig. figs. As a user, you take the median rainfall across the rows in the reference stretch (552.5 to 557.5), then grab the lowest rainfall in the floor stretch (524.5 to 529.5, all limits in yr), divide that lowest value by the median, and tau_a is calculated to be 0.98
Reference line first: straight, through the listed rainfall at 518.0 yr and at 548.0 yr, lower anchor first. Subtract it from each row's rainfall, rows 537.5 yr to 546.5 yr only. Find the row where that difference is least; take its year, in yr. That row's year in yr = 540.0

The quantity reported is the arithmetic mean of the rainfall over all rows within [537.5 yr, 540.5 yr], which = 38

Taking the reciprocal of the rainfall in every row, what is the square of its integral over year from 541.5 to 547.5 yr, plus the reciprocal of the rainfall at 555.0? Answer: 0.0386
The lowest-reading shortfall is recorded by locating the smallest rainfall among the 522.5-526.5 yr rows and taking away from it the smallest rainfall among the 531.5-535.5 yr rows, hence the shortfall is 29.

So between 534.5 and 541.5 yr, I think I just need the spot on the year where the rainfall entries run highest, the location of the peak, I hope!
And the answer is 535.0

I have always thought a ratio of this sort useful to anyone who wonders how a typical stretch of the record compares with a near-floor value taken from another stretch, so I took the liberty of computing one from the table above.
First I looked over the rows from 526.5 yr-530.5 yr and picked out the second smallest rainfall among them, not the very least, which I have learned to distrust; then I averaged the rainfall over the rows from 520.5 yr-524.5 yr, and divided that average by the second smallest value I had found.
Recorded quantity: 1.22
